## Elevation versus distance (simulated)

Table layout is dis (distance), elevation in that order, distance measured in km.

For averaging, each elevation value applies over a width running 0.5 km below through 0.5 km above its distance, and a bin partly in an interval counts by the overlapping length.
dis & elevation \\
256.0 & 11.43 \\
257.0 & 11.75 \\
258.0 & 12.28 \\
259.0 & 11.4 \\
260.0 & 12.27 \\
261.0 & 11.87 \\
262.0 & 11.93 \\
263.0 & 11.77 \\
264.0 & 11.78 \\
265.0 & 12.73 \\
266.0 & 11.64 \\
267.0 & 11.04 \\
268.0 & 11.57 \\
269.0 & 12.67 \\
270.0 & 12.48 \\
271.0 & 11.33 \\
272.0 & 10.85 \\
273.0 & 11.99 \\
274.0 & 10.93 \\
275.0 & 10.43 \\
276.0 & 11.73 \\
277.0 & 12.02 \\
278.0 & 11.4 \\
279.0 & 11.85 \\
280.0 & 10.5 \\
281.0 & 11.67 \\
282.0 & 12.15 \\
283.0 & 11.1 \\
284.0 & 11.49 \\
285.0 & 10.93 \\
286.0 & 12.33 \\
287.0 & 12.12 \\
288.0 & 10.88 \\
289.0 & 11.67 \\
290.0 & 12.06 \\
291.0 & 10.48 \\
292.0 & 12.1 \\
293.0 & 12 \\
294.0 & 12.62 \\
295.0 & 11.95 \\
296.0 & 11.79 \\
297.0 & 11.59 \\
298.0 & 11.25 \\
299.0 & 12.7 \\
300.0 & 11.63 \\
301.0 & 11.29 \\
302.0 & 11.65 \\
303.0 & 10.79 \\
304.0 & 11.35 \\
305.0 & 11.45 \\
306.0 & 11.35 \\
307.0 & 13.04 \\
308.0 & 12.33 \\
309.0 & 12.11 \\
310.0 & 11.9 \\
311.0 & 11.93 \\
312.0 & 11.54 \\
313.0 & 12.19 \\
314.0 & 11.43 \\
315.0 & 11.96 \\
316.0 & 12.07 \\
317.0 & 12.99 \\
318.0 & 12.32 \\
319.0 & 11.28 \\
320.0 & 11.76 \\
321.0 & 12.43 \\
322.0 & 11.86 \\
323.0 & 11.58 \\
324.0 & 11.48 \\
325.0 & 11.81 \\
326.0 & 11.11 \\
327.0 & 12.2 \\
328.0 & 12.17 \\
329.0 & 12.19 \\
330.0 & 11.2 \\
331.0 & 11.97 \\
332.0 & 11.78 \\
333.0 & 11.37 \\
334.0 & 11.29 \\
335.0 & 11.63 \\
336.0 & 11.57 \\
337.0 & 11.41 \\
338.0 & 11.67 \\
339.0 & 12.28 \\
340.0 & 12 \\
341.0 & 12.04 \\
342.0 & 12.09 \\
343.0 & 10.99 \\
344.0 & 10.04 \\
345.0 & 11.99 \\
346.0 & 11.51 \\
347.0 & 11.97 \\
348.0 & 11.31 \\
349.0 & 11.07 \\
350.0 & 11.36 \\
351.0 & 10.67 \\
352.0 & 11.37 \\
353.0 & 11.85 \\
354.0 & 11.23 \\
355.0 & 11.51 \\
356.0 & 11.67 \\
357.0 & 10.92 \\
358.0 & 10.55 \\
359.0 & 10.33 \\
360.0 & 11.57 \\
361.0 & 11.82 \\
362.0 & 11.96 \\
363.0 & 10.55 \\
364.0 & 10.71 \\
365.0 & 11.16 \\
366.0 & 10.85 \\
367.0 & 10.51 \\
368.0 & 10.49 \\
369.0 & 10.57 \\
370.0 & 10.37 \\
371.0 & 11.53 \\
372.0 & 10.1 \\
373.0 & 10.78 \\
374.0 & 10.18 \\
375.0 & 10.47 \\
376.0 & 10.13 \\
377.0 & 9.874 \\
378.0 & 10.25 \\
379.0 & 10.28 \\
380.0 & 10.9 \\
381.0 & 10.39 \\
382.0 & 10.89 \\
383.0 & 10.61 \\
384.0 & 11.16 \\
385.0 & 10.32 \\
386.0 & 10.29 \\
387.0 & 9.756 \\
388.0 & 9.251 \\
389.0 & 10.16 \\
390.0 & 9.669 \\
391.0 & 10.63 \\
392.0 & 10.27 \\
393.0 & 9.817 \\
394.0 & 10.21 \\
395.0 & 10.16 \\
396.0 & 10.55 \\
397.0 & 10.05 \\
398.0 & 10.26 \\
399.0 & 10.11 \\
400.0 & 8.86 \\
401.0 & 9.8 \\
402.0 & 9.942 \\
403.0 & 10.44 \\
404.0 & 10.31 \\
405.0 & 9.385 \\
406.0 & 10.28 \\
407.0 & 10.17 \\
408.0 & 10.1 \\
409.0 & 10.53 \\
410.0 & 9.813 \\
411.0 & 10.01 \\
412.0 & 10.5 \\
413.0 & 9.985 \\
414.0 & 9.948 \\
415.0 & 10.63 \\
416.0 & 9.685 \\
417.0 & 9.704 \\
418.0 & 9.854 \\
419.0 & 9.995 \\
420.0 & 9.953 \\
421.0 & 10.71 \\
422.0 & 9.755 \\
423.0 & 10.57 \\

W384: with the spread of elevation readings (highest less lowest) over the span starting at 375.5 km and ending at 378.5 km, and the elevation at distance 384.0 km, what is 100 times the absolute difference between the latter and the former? 1078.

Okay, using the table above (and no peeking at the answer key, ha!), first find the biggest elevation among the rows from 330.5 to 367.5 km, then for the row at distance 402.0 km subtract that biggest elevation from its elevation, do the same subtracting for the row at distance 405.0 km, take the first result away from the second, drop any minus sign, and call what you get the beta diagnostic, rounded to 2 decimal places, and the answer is 0.56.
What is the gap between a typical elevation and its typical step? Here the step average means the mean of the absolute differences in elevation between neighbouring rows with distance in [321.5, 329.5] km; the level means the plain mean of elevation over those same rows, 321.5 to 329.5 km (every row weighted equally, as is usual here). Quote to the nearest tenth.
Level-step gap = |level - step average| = 11.4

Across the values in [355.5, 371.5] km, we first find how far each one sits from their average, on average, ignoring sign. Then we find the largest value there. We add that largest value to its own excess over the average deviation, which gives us 23.4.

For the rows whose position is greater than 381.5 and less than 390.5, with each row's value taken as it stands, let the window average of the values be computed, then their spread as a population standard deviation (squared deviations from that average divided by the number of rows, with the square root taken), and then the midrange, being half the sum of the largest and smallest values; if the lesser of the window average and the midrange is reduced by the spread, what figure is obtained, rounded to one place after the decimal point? 9.6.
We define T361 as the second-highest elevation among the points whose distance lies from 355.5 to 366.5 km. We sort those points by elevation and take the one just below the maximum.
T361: 11.82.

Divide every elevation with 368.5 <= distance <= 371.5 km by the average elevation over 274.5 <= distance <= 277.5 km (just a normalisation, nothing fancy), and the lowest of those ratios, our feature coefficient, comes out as 0.91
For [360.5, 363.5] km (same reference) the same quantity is 0.93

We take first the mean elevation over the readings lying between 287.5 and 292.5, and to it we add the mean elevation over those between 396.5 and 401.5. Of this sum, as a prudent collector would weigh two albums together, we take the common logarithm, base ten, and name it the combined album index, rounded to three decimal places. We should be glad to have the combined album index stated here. 1.327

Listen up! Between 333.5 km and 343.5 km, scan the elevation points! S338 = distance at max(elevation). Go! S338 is 339.0 km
